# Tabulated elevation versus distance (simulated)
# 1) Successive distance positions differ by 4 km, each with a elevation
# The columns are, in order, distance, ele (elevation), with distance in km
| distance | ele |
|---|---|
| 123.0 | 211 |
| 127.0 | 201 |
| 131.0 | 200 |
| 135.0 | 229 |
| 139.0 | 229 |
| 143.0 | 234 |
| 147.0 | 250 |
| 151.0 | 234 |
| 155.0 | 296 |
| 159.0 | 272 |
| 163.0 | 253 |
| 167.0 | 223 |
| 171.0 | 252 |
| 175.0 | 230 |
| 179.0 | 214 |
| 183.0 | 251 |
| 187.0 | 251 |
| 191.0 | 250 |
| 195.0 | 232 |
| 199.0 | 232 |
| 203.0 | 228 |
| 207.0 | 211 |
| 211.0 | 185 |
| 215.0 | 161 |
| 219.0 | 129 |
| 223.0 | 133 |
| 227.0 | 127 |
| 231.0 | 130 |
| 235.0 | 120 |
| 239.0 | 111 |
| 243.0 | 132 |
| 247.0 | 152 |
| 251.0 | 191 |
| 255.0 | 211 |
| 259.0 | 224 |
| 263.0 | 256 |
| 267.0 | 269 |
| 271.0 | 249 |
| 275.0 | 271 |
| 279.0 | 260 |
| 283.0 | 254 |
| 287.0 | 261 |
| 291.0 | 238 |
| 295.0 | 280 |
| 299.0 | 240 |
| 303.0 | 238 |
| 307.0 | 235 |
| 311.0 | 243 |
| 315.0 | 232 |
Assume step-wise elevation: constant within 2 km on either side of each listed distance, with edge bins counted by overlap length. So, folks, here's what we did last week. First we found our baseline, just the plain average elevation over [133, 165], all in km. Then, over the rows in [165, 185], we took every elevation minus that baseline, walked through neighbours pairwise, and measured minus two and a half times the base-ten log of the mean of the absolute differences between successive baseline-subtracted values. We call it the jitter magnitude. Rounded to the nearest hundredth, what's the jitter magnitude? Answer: -3.54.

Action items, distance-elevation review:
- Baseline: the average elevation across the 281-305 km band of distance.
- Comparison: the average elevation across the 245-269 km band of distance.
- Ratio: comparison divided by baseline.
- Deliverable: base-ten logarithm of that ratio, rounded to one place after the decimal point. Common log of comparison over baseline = -0.1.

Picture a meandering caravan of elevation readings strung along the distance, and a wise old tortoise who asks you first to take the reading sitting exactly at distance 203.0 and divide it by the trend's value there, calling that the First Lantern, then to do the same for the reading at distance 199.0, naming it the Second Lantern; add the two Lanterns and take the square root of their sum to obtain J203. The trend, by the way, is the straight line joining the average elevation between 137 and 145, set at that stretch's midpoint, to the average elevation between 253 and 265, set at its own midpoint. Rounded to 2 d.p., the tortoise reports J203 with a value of 1.41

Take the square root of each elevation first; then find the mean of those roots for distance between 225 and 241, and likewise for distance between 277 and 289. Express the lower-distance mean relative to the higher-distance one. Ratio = 0.69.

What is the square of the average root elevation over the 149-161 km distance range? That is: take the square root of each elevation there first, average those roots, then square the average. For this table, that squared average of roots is 267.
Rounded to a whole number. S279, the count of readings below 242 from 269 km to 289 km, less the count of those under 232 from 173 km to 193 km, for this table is -2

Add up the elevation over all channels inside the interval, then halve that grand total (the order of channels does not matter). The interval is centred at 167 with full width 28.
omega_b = 870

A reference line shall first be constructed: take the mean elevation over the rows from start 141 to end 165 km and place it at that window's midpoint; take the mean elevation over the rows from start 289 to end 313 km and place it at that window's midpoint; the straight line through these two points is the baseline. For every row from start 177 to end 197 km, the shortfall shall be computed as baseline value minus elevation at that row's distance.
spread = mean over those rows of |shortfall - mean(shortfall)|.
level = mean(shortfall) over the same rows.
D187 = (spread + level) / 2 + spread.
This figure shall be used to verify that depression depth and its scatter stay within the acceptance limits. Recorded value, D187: 27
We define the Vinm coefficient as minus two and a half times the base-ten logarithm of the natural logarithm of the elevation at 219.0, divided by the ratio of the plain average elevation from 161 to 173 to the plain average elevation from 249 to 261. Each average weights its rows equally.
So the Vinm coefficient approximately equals -1.55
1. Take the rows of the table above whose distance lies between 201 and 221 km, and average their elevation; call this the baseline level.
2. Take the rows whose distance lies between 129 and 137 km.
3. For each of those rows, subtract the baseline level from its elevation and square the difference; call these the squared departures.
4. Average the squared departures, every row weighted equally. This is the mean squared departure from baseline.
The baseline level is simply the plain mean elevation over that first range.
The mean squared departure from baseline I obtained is 1215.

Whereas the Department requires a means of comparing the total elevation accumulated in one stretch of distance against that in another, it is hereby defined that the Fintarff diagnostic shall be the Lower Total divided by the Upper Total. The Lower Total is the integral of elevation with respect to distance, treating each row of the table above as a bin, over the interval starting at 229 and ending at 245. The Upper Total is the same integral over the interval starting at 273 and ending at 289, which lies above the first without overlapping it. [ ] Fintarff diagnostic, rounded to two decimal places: 0.47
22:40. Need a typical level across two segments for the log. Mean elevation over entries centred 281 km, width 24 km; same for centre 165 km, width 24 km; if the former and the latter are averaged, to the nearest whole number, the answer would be 255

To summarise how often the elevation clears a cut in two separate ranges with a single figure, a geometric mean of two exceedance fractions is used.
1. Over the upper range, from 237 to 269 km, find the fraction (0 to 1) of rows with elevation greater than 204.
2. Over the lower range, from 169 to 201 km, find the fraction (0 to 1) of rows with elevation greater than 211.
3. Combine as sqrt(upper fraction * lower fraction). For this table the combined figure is 0.71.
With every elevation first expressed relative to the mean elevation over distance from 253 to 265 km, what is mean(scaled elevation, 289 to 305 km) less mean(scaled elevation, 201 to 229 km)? 0.35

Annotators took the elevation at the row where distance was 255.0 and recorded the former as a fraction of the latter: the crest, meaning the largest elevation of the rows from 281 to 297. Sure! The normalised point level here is 0.75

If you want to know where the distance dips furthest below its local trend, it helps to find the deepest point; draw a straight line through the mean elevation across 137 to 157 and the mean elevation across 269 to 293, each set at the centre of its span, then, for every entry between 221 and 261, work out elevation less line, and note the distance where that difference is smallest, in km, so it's 239.0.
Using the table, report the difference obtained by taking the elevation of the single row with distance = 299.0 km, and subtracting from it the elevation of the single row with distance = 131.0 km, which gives 40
